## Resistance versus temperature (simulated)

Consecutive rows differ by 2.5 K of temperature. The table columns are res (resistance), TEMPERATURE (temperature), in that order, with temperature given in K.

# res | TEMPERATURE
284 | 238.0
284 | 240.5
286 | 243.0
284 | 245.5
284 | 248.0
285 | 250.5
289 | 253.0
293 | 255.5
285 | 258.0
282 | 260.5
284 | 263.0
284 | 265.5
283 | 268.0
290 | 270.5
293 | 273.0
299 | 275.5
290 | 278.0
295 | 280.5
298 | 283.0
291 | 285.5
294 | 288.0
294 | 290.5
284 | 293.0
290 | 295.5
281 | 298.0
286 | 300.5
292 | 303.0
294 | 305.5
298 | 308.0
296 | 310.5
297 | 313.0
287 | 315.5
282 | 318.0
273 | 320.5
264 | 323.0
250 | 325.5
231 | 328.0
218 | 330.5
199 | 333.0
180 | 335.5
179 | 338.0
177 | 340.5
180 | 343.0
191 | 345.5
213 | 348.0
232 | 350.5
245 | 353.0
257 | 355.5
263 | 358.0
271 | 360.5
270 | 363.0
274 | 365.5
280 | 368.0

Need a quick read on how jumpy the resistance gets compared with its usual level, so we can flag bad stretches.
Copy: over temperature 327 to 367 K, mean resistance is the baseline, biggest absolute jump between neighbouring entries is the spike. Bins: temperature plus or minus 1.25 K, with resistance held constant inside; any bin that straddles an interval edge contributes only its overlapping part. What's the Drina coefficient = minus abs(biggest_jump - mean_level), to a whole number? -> -202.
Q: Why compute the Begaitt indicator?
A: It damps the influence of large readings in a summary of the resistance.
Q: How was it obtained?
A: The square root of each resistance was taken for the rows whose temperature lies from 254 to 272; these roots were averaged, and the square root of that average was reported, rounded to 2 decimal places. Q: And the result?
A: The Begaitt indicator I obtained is 4.11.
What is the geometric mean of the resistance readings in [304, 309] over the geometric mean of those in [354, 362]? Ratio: 1.1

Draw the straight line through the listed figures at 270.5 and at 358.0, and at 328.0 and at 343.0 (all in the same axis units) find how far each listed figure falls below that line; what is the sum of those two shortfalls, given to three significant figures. 129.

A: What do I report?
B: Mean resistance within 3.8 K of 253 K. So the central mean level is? 289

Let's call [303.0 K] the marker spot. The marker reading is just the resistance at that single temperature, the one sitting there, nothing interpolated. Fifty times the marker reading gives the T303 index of 14600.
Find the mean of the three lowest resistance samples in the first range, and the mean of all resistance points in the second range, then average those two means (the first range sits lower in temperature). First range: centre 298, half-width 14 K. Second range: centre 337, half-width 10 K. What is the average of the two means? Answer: 239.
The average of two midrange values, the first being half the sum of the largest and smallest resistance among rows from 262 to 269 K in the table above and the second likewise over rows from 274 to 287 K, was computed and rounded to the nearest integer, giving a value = 289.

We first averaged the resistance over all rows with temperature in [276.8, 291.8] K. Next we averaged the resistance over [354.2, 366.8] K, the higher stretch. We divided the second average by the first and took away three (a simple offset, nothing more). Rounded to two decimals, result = -2.09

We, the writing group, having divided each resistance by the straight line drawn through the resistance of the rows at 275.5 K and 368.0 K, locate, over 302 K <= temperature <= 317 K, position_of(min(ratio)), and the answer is 315.5 K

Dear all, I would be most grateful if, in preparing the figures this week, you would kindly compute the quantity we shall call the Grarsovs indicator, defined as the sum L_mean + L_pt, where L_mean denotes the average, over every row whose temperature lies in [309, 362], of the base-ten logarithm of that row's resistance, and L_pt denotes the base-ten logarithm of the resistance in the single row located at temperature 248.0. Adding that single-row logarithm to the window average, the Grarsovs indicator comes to 4.82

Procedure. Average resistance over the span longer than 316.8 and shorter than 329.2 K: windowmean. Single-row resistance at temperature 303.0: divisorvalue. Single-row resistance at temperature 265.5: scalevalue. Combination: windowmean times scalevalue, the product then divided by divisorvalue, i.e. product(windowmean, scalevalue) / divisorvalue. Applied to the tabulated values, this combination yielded 253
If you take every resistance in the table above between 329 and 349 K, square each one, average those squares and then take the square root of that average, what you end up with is 193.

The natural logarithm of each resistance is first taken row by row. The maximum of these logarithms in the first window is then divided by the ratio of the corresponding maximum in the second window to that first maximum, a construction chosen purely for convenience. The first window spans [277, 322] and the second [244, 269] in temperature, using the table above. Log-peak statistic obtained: 5.71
